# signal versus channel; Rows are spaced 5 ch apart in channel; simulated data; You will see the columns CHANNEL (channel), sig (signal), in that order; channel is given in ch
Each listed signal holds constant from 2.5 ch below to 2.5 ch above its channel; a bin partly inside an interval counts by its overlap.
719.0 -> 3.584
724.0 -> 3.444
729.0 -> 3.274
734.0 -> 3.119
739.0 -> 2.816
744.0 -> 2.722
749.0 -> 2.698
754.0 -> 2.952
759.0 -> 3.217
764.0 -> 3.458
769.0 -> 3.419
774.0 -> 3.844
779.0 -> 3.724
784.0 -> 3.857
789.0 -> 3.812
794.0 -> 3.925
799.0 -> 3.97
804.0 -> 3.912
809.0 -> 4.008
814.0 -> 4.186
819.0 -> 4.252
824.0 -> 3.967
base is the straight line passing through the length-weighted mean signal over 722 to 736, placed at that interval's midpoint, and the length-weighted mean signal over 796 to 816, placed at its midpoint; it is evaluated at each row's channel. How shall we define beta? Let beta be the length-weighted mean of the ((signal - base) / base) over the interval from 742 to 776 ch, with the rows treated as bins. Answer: -0.11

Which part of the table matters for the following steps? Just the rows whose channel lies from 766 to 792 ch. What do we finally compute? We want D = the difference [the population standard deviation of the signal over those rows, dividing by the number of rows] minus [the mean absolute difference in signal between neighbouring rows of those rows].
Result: -0.02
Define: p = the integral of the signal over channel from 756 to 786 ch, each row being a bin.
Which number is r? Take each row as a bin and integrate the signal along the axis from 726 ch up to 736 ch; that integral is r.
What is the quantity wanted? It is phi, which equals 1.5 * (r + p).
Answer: 209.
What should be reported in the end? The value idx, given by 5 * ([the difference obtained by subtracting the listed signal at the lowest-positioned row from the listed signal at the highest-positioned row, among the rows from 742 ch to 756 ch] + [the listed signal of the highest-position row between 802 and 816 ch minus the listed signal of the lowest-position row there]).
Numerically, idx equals 2.5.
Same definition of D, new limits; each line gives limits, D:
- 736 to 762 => 0.03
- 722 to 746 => 0.09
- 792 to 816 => 0.00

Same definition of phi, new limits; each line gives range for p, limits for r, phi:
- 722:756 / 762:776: 228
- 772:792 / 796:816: 235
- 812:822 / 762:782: 172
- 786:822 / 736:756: 300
